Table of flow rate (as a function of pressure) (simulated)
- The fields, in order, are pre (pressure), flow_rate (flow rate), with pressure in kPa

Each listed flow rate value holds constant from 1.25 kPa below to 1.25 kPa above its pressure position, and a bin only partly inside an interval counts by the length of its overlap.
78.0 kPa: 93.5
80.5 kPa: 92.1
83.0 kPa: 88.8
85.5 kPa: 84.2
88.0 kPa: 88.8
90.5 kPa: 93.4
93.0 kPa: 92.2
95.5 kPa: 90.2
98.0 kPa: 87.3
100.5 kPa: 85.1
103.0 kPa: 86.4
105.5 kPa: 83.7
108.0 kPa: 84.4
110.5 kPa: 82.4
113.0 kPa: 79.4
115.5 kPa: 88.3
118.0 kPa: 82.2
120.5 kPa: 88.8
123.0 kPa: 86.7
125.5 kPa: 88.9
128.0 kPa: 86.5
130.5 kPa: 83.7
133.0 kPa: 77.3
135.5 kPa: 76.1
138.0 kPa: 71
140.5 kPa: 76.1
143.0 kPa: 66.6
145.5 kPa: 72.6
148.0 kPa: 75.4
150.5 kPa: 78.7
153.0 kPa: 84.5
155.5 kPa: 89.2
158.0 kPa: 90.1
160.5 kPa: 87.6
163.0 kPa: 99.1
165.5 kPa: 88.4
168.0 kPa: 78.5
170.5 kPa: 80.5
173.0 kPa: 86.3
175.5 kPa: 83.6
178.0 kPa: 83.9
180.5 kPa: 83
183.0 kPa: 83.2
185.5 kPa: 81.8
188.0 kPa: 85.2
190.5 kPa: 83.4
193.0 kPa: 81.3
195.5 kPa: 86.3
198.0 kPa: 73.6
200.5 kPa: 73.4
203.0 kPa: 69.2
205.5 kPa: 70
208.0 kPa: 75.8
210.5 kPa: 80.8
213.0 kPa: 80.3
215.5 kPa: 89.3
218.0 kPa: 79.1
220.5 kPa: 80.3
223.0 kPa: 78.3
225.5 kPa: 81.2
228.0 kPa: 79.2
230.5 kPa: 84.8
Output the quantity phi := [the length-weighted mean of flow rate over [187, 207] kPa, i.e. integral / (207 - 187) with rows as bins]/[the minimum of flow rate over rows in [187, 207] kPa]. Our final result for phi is 1.12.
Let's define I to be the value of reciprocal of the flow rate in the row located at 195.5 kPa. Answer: 0.0116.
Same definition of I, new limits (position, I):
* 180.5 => 0.0120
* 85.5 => 0.0119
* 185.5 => 0.0122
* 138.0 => 0.0141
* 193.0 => 0.0123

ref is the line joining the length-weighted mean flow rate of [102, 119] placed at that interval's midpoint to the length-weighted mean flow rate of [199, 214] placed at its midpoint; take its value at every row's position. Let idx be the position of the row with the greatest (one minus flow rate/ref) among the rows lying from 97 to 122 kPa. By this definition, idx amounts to 113.0 kPa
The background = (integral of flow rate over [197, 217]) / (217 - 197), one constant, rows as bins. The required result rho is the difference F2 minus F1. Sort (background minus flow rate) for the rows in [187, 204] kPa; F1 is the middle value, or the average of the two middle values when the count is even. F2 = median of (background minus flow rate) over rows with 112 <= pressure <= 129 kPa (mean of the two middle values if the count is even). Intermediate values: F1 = -5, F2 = -10.1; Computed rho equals -5.4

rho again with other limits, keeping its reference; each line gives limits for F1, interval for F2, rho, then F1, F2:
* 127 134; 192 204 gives 10.1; -7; 3.0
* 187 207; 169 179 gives -6.3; -1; -7.1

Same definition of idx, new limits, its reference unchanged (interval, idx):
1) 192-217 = 203.0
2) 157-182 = 168.0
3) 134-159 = 143.0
